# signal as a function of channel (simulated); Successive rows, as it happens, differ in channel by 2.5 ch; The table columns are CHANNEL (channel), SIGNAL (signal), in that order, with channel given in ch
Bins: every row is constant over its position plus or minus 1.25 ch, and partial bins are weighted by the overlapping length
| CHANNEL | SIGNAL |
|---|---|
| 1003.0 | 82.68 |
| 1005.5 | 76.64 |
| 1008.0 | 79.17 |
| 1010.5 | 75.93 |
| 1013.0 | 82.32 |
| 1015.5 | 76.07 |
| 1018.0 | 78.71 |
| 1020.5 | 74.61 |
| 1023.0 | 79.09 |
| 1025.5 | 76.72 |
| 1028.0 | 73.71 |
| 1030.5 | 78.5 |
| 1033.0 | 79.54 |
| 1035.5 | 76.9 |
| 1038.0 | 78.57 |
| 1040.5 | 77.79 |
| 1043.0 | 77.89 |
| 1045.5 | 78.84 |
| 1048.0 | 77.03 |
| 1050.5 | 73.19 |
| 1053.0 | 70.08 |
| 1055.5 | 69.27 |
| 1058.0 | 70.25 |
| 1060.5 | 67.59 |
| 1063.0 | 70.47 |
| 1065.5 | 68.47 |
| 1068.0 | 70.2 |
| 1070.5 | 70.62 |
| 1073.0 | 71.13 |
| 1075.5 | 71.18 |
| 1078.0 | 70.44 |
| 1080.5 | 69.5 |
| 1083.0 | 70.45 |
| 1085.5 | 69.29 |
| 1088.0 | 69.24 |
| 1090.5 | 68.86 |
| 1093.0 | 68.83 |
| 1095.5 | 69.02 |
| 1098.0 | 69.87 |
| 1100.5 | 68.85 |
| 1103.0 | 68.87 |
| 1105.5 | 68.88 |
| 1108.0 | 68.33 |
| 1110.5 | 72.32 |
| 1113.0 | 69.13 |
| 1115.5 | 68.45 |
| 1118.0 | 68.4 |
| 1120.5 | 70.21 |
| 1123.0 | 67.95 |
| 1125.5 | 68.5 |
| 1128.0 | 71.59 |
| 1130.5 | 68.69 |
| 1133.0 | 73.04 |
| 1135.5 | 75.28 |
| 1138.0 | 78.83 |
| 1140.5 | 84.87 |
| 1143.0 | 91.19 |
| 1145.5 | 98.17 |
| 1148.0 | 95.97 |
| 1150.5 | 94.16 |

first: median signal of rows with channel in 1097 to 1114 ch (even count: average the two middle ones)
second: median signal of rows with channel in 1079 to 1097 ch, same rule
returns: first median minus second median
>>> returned 0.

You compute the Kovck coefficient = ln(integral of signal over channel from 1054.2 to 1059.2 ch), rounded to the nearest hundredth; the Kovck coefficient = 5.85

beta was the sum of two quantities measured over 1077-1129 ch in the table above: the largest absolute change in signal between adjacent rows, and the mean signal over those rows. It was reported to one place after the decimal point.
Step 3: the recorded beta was 73.4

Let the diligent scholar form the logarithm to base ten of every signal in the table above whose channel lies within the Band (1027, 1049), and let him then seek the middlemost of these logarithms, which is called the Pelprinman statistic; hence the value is 1.89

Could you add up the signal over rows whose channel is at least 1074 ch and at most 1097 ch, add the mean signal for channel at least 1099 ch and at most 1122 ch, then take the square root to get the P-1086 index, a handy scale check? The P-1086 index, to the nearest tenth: 26.4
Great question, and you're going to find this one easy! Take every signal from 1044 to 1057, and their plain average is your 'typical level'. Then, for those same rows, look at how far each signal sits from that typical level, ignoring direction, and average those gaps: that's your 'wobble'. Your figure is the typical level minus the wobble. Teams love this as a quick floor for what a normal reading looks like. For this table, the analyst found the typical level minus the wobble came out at 70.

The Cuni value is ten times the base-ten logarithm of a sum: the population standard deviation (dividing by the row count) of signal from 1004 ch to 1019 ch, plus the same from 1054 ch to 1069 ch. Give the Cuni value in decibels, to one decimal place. 5.2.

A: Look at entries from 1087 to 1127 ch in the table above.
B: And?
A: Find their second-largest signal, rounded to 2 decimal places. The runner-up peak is 70.21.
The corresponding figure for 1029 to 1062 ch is 78.84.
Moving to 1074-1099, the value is 70.45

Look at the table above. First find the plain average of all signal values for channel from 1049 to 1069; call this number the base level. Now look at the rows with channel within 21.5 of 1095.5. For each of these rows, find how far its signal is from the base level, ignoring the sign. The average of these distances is 1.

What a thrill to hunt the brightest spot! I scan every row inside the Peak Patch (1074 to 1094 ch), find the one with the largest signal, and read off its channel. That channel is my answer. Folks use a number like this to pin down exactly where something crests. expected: 1075.5 ch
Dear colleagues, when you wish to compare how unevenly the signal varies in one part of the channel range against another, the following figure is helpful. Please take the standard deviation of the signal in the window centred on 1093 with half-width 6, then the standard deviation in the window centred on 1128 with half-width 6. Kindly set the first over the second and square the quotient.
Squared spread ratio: 0.0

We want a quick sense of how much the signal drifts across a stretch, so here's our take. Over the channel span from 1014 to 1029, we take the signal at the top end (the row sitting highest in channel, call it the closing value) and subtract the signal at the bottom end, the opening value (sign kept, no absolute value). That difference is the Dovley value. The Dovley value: -2.4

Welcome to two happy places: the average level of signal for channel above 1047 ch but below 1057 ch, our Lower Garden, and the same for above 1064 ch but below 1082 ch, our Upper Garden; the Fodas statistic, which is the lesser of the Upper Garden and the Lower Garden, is 70.2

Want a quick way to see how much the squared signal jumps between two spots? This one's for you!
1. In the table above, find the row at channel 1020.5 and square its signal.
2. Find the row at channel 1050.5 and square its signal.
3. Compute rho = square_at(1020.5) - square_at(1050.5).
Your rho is 210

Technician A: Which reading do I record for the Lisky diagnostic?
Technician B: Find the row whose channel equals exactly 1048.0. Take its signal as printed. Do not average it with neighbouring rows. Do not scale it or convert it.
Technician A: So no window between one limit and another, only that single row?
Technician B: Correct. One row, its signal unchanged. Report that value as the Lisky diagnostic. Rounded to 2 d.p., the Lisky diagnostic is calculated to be 77.03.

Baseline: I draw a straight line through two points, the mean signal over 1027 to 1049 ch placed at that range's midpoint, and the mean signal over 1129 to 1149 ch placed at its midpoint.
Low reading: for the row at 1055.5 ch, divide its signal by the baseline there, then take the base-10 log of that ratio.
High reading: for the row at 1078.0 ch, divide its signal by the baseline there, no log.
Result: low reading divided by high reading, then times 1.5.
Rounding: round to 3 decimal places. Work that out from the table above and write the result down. -0.093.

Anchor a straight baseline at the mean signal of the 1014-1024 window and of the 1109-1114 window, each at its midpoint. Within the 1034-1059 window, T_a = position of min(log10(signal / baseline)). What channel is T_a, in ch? 1055.5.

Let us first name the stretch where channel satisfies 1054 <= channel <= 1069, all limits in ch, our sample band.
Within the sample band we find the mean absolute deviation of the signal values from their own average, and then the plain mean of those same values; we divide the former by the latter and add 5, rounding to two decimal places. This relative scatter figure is 5.01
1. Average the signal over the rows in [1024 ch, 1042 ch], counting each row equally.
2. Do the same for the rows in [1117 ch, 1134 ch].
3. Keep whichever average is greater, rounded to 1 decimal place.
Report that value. 77.4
